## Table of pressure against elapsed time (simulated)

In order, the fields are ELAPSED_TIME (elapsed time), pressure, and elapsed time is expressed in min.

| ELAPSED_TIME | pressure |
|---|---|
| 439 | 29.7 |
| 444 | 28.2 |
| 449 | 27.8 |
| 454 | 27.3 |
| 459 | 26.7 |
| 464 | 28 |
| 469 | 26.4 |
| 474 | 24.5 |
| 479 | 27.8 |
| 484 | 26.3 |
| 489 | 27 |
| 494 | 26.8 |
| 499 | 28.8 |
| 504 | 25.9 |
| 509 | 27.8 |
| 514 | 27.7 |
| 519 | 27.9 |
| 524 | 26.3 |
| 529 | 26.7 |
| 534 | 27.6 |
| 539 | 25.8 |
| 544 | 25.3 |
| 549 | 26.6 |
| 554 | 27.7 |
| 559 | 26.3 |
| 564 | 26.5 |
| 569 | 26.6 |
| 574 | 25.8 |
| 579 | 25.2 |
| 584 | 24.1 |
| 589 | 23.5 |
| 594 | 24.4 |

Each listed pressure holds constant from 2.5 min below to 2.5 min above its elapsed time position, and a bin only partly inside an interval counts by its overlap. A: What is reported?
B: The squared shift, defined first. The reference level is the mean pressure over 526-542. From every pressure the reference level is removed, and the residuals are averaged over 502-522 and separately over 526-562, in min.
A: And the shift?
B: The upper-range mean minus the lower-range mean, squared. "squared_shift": 0.6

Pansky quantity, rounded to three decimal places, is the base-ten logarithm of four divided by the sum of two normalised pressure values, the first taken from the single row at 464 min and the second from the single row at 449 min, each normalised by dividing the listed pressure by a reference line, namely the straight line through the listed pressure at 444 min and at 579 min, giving 0.301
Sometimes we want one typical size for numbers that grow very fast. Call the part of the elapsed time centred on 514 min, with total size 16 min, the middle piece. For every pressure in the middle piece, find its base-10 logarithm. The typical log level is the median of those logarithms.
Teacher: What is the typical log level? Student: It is 1.444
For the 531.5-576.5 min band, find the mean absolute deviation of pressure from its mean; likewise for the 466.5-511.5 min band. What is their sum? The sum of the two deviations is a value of 1.52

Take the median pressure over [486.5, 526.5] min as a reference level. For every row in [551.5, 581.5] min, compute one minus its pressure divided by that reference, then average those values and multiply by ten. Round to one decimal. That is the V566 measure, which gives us 0.4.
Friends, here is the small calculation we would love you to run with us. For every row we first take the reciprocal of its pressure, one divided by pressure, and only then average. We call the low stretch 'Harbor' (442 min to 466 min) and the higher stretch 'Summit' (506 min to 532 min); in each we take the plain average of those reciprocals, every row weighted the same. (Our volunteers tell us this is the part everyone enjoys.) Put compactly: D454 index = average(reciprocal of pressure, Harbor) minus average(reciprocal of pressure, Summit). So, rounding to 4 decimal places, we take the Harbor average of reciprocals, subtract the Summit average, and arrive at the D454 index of -0.0004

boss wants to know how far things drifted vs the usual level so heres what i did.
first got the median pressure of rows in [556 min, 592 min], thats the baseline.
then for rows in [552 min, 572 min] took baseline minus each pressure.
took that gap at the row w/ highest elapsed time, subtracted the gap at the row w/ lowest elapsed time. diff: 1.1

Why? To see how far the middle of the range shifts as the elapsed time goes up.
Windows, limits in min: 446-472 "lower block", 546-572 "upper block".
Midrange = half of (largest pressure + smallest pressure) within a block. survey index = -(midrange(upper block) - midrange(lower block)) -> 0.2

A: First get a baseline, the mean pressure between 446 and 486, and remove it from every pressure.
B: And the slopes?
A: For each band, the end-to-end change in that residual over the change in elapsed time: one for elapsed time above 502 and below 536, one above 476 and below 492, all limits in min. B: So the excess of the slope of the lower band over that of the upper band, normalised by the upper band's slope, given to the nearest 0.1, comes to -2.4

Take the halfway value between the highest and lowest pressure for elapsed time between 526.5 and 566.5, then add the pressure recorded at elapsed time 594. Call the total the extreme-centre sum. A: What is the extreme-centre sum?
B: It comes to 50.9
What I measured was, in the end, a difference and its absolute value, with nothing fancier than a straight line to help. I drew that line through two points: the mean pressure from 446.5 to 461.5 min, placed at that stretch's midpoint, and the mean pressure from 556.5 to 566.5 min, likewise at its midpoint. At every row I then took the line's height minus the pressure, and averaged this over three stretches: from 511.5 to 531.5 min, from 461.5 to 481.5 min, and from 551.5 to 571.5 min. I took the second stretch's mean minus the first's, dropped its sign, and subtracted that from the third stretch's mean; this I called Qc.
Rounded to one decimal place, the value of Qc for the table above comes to -1.3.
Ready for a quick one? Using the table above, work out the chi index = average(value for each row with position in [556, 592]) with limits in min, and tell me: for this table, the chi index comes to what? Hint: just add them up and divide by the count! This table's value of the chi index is 25.4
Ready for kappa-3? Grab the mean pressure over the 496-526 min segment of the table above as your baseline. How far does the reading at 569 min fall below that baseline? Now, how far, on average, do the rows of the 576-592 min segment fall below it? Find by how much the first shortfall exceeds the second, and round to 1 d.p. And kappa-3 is -2.3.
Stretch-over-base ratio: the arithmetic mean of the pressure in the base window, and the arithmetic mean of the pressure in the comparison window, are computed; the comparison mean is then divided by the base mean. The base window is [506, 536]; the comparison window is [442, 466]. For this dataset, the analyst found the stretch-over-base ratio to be 1.01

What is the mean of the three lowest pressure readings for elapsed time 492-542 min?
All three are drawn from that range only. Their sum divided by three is 26.0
